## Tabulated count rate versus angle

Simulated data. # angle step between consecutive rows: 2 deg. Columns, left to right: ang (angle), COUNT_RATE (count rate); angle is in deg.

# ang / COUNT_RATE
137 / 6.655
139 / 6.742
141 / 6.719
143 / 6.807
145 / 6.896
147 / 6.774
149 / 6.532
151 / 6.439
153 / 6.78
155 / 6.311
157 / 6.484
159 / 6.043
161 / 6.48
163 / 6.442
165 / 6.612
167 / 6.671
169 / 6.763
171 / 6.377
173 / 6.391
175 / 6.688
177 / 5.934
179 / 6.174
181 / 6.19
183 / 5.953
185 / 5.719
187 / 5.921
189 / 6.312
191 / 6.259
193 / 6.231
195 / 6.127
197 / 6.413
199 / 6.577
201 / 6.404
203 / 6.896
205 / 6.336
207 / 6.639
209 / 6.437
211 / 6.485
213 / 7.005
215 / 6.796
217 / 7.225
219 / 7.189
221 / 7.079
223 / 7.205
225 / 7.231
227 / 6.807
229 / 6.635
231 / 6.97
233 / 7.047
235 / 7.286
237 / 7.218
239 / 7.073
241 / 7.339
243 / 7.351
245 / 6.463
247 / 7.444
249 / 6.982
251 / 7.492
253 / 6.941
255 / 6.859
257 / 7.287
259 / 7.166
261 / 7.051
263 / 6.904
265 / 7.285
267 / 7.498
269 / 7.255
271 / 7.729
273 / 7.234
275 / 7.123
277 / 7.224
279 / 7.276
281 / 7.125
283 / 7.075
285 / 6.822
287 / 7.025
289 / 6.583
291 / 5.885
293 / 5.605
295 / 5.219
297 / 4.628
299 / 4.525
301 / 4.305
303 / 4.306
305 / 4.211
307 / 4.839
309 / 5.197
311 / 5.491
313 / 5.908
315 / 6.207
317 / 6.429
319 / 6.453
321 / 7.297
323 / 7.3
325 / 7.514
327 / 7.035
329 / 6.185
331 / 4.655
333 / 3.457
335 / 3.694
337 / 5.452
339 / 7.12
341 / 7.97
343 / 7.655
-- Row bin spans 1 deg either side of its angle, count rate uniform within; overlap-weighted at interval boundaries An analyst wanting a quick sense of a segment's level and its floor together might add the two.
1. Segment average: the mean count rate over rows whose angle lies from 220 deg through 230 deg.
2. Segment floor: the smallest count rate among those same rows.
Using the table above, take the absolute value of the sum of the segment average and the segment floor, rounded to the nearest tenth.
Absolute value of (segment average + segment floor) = 13.6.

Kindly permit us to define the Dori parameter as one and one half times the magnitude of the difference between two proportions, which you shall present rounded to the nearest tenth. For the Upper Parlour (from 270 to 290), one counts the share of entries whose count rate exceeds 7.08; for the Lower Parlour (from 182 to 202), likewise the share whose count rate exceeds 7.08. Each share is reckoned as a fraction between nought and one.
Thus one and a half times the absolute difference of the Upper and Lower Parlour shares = 0.9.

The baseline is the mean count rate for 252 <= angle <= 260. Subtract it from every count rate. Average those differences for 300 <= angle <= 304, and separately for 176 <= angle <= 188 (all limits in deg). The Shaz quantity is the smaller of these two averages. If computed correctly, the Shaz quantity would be -2.8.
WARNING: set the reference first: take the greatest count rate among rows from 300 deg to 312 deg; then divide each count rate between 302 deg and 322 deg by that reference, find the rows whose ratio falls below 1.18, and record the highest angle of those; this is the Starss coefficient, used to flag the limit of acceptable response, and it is 319 deg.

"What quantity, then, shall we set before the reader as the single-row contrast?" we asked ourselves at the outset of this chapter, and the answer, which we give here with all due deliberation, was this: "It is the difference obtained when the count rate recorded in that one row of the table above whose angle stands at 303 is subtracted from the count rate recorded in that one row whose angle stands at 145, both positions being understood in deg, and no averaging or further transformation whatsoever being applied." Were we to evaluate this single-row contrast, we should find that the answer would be 2.6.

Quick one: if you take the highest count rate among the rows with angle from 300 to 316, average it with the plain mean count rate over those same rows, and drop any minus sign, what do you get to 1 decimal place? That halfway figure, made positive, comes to 5.6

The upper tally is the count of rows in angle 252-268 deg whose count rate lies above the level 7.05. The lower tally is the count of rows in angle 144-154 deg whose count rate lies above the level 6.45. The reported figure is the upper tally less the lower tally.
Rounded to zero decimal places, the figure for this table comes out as 1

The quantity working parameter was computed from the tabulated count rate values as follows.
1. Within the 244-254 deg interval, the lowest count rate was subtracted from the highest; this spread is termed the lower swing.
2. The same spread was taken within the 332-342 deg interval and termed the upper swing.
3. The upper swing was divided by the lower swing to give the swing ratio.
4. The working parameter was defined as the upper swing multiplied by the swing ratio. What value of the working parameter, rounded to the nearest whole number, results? 20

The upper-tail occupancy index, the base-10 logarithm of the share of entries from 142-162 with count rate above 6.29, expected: -0.046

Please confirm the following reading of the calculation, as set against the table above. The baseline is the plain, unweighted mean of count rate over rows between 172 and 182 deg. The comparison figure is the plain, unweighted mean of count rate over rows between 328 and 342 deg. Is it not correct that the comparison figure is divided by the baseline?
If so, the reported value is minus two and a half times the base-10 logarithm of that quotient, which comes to 0.14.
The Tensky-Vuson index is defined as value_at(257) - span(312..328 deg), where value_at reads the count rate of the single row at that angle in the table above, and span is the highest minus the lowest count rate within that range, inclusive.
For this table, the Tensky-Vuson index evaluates 5.7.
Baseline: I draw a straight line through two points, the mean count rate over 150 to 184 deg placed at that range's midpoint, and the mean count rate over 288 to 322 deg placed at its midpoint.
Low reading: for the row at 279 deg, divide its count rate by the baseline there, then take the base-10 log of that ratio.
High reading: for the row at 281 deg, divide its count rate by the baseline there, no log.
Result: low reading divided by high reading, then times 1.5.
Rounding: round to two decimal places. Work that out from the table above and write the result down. 0.13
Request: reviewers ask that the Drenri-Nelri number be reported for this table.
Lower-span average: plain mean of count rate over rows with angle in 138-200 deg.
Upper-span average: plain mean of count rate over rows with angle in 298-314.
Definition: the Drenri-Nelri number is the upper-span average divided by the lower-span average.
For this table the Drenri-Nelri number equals 0.76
